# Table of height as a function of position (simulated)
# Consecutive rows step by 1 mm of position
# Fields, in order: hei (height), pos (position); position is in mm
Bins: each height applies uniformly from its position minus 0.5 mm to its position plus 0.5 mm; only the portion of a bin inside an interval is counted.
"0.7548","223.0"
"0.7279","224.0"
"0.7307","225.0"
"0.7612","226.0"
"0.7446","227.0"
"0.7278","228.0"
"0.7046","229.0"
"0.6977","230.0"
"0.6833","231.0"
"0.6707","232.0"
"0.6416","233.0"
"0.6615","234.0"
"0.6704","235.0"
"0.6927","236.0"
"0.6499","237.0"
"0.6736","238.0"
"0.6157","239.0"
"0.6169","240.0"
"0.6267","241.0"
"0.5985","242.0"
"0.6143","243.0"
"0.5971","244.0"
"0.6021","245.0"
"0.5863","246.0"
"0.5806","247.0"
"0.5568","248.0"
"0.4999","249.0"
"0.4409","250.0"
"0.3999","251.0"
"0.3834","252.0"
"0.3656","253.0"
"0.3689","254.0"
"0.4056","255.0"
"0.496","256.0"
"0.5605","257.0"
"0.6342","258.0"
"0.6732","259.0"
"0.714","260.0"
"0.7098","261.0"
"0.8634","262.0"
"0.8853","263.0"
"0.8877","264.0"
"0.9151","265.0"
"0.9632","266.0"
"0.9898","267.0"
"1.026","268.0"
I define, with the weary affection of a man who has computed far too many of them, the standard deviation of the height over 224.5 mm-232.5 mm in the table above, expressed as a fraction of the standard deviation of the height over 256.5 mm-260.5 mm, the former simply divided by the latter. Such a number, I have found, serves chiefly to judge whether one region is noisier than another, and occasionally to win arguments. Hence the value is 0.5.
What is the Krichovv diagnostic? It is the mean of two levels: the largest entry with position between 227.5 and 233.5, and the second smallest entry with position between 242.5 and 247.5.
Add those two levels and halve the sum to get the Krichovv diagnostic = 0.66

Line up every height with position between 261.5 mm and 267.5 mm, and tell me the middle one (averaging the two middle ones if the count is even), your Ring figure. 0.90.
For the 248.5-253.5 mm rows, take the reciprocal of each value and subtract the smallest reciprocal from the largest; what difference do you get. 0.7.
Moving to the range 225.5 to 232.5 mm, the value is 0.2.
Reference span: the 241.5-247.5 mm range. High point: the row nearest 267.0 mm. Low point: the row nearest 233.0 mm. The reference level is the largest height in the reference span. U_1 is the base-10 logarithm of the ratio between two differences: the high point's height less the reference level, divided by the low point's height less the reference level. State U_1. 1.1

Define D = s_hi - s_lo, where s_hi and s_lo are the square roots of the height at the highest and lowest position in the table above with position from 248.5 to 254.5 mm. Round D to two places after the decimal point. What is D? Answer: -0.10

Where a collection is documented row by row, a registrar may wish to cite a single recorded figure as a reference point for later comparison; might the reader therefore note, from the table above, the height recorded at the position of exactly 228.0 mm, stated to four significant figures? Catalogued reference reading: 0.7278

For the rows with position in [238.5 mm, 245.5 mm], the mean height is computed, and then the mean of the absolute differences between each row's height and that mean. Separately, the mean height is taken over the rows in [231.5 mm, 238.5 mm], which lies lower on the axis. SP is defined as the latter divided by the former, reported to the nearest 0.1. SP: 70.9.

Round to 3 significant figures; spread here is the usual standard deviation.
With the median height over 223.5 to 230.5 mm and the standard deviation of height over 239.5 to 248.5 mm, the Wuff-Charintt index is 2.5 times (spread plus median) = 1.87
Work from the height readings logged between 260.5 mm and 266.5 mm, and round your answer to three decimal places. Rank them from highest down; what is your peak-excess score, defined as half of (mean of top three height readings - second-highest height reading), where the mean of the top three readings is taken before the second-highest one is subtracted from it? 0.003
